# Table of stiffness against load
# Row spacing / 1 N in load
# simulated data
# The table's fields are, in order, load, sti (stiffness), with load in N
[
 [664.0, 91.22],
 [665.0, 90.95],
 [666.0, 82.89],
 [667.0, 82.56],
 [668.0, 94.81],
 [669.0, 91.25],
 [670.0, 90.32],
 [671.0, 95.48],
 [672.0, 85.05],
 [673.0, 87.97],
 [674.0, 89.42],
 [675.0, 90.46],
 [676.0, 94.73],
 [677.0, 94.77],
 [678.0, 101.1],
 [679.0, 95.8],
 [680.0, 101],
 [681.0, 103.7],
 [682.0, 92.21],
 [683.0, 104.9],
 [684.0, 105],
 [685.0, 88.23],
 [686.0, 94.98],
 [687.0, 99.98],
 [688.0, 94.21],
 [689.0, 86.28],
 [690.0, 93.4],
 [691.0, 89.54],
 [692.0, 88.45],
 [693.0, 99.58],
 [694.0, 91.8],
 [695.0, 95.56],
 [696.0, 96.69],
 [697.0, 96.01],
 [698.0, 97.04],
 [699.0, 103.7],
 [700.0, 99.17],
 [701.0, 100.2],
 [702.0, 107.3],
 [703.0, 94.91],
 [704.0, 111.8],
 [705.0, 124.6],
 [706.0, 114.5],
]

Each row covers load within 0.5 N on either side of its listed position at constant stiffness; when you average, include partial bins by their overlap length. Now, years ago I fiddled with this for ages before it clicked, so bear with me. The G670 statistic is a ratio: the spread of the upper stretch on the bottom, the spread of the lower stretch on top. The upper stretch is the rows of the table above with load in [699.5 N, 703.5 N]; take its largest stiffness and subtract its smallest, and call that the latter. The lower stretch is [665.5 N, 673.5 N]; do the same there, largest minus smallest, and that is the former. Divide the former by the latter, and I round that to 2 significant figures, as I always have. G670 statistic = 1.0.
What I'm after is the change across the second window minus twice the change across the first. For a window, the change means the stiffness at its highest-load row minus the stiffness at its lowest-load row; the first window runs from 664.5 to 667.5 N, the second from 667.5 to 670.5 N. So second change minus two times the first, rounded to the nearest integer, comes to 12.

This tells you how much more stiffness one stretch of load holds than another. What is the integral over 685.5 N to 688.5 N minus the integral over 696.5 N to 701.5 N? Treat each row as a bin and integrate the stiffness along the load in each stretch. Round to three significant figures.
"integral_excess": -207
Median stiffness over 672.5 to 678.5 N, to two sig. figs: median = 93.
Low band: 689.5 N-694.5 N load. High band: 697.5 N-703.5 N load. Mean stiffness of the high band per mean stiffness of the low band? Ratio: 1.08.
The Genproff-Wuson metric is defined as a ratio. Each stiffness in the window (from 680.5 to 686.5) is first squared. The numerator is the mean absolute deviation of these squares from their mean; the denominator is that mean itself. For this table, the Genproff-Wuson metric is 0.13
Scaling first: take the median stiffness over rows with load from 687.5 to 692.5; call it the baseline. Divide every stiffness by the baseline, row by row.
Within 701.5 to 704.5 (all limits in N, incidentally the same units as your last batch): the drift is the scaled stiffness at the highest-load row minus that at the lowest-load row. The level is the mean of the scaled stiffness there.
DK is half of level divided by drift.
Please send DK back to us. 12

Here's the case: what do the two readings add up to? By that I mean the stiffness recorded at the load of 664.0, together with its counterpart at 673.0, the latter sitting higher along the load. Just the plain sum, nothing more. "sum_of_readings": 179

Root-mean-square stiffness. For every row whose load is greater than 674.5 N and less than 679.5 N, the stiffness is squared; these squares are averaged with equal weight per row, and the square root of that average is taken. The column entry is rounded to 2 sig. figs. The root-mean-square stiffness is 95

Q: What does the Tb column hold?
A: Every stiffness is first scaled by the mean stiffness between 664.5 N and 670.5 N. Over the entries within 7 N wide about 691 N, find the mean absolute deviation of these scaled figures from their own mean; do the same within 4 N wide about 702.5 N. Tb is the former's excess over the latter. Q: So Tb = -0.03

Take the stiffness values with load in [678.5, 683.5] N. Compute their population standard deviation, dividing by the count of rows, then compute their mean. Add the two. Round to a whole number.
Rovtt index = 104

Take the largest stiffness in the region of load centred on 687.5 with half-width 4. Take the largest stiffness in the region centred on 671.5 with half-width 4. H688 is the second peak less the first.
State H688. -10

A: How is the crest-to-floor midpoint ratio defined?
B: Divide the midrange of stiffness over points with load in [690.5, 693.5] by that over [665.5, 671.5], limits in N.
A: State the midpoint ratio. 1.06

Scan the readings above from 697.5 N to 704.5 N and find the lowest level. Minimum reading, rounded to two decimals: 94.91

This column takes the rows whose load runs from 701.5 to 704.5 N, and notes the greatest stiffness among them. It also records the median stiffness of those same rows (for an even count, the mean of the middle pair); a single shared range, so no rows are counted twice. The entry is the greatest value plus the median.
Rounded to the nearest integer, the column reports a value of 219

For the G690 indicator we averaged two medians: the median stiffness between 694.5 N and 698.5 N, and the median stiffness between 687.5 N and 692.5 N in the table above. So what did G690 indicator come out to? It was 92.9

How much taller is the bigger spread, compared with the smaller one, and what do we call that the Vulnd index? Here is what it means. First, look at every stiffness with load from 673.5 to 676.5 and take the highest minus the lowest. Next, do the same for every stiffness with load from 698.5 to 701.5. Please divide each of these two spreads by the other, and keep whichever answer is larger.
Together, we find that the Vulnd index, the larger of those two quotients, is 1.2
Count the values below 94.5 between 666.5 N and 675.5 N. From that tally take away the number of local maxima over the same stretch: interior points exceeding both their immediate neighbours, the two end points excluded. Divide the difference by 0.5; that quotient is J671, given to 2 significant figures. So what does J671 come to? 10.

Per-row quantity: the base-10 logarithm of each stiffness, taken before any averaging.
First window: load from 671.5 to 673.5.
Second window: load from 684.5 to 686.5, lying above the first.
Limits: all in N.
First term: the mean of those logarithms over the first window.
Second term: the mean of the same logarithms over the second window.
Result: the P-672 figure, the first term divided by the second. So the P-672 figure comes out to 0.99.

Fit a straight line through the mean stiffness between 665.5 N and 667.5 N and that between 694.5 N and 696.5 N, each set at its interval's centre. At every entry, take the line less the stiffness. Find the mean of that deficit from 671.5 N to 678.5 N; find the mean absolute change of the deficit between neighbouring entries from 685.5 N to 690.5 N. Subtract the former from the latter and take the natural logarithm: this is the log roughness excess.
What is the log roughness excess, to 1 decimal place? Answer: 2.5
